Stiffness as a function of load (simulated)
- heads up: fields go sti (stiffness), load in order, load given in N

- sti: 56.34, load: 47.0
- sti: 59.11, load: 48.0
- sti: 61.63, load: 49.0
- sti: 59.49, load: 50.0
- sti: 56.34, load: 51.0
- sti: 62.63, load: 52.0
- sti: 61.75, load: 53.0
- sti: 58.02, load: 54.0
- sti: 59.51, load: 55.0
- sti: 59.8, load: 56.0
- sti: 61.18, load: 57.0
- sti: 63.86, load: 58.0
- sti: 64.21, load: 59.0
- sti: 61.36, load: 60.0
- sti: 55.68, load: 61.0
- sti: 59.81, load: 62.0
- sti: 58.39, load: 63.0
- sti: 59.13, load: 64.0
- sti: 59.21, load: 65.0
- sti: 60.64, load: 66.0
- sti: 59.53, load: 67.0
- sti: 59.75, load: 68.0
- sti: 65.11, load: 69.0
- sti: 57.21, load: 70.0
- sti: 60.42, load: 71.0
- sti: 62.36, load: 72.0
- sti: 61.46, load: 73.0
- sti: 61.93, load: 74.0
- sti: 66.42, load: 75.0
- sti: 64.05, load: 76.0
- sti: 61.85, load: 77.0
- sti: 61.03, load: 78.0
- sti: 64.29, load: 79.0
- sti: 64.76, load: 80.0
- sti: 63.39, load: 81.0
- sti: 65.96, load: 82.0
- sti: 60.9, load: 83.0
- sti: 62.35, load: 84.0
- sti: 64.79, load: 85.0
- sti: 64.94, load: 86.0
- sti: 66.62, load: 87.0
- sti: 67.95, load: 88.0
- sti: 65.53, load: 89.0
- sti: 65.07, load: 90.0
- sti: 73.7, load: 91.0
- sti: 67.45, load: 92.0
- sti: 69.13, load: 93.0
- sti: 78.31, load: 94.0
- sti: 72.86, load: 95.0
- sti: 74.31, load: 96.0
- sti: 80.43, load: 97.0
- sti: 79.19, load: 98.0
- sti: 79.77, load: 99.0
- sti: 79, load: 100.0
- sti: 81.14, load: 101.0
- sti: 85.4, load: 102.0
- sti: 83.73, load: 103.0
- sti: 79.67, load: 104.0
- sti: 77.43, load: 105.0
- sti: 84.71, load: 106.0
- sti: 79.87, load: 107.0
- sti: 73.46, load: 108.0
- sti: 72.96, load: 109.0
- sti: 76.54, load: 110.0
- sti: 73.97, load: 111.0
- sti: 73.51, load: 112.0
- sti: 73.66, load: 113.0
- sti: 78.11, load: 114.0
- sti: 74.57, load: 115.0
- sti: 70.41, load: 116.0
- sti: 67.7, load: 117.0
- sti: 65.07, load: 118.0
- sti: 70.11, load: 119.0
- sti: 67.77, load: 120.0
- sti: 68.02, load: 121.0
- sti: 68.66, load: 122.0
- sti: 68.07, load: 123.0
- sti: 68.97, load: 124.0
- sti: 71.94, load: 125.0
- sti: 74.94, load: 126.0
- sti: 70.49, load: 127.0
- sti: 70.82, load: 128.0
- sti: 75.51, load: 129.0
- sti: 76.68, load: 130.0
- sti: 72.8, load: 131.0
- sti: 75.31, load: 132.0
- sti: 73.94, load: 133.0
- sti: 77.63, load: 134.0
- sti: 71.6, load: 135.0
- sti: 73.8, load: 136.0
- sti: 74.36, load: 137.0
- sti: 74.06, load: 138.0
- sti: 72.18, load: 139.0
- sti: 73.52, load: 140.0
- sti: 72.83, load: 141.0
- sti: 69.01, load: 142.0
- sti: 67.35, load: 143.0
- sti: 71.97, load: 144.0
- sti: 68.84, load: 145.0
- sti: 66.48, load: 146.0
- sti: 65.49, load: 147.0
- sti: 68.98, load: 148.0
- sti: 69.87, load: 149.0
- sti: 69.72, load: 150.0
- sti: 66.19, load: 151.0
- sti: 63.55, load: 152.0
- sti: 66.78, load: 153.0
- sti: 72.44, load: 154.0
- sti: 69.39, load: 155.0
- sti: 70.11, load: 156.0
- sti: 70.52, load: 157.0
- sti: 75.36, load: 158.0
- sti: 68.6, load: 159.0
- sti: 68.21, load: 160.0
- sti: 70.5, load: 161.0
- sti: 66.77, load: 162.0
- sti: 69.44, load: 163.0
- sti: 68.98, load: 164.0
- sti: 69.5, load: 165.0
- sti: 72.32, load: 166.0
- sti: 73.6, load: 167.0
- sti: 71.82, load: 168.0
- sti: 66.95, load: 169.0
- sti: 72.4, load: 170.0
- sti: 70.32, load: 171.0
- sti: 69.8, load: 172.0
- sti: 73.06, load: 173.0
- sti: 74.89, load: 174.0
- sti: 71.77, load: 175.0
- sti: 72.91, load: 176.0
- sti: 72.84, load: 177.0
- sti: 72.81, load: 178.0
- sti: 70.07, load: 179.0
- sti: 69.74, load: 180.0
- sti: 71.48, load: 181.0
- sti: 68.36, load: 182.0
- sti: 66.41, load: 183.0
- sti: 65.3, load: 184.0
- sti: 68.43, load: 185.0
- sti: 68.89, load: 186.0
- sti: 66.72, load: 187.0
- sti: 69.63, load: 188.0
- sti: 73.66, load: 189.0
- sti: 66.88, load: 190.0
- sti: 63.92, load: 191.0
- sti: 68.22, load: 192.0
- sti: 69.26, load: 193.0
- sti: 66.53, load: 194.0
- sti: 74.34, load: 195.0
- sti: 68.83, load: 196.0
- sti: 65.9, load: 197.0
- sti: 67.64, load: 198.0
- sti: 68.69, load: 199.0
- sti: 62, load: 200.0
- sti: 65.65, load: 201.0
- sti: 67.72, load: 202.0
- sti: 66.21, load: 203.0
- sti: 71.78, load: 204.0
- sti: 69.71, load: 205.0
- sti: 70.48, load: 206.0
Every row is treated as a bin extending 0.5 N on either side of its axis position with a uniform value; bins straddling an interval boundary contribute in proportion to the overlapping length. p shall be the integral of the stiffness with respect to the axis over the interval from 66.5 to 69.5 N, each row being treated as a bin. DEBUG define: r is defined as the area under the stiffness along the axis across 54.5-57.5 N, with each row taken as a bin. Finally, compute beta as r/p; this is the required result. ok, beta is 0.98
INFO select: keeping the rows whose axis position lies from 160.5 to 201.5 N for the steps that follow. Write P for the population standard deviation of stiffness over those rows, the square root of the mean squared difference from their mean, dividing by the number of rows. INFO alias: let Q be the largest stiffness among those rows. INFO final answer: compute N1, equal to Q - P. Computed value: 72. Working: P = 2.94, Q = 74.89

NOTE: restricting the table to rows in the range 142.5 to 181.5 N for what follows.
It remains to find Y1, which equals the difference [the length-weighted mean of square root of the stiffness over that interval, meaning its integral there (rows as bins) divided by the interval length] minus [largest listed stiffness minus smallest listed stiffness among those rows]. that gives -3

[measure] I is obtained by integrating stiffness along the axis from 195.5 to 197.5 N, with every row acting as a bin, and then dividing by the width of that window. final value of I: 67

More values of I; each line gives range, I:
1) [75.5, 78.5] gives 62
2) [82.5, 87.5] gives 64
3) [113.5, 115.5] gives 76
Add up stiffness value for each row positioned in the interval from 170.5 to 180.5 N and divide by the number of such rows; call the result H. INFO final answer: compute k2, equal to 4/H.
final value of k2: 0.056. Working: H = 72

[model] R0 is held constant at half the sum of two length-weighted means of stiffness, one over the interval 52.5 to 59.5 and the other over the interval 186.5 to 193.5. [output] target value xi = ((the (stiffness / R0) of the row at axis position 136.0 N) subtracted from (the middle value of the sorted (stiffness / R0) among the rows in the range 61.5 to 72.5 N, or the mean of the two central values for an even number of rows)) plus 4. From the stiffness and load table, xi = 3.78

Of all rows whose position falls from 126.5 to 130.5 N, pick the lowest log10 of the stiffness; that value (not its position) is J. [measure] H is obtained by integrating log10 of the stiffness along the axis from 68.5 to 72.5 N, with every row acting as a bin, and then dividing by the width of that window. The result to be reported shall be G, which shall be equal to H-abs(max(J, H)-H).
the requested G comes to 1.73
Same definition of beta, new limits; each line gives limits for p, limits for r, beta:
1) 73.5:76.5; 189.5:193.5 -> 1.39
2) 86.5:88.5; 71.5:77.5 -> 2.81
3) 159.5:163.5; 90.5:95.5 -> 1.31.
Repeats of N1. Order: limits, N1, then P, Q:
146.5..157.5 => 70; 2.49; 72.44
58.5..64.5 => 62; 2.62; 64.21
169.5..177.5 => 73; 1.52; 74.89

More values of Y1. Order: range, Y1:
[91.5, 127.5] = -12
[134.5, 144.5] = 1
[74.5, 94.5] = -9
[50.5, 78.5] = -3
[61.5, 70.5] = 0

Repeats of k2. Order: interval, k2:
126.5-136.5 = 0.054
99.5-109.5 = 0.050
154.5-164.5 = 0.057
